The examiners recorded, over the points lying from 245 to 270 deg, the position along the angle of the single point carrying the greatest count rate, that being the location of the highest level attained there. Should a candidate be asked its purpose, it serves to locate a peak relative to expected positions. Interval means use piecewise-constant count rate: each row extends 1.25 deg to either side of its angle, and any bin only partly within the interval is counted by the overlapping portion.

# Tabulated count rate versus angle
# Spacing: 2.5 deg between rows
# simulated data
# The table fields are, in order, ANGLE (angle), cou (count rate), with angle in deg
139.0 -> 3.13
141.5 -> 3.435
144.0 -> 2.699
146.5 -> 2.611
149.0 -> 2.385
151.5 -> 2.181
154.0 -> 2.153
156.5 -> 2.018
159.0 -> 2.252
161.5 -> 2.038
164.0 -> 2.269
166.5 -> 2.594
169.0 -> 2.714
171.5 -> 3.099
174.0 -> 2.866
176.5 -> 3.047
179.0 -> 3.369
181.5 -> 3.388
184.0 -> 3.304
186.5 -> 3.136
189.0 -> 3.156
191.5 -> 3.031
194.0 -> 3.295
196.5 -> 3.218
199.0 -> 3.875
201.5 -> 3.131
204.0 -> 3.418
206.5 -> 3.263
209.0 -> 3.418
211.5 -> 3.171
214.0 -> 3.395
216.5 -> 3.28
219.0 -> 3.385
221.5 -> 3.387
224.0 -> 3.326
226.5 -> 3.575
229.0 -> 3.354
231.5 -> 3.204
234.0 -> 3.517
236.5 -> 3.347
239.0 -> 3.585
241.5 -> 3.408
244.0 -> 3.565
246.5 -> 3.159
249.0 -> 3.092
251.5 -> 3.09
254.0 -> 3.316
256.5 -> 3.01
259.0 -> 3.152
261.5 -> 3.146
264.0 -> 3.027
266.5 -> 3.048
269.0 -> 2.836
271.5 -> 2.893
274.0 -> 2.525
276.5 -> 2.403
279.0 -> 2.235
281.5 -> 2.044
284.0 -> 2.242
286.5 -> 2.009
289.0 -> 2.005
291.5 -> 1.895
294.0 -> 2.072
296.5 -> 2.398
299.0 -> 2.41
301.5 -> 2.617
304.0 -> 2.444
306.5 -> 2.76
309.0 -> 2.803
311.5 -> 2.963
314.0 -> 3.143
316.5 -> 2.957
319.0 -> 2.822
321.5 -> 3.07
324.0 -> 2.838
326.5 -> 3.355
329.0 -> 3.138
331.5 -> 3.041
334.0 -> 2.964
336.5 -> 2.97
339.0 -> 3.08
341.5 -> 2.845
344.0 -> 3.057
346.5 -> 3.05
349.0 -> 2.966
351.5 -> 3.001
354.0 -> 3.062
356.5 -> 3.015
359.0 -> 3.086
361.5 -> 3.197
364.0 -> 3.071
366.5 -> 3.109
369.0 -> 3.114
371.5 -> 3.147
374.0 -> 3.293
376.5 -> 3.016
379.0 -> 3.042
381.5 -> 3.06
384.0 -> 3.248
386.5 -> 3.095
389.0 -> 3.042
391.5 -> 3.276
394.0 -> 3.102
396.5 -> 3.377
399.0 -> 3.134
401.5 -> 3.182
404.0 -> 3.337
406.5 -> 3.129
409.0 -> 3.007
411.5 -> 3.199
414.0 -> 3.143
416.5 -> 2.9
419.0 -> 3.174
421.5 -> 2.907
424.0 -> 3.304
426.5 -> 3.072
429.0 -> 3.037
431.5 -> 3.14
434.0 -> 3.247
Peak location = 254.0 deg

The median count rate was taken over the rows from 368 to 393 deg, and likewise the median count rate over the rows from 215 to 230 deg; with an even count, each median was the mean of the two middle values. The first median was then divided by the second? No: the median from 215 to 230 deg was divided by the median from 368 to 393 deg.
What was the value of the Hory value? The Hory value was 1.09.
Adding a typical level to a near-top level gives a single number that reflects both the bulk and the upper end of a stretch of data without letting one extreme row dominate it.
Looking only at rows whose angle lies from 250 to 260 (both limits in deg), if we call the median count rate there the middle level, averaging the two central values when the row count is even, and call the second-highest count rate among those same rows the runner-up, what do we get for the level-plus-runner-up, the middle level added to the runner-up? 6.3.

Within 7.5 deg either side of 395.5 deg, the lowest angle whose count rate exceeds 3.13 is 391.5 deg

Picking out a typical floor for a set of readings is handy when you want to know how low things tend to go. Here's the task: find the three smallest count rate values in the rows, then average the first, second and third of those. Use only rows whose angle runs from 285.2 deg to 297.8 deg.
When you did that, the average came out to 1.97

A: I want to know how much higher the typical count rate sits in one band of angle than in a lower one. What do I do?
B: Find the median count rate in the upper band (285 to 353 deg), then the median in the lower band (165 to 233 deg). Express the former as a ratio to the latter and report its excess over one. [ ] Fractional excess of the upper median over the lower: -0.10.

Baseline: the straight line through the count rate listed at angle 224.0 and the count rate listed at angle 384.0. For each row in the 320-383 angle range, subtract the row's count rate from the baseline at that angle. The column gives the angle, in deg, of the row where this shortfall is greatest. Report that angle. 324.0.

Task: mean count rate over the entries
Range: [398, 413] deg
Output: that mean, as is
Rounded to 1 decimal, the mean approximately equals 3.2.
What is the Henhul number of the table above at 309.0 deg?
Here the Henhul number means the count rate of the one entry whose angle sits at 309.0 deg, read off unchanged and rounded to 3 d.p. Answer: 2.803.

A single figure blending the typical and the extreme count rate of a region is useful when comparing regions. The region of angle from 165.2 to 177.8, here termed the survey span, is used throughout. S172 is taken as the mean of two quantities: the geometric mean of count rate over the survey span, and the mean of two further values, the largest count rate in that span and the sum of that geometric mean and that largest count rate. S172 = 3.7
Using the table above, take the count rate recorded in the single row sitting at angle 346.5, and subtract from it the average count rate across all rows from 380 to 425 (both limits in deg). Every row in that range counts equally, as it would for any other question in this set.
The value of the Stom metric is -0.1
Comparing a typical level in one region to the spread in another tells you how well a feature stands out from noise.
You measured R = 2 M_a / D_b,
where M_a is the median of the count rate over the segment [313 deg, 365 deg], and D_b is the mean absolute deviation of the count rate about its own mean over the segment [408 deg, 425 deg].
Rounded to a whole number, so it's 47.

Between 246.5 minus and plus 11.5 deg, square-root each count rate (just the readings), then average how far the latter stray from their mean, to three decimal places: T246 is 0.049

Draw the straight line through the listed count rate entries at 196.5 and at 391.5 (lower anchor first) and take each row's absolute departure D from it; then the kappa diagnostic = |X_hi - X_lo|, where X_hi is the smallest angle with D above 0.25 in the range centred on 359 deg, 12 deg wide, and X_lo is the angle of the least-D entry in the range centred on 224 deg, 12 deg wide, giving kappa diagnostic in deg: 132.5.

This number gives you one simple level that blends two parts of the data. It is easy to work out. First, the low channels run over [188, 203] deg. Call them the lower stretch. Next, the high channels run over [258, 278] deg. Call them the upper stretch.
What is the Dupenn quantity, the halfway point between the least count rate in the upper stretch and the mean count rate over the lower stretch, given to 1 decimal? 2.8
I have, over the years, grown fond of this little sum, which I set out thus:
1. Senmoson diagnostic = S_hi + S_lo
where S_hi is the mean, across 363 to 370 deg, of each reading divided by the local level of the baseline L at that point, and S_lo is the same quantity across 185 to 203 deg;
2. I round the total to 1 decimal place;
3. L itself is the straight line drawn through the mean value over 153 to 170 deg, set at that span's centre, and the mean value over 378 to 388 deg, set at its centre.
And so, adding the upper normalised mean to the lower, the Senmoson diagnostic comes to 2.4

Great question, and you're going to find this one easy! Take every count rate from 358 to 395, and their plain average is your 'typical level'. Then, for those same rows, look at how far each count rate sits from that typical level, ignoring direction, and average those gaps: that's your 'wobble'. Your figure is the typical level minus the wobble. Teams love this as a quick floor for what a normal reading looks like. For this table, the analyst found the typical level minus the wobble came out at 3.1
